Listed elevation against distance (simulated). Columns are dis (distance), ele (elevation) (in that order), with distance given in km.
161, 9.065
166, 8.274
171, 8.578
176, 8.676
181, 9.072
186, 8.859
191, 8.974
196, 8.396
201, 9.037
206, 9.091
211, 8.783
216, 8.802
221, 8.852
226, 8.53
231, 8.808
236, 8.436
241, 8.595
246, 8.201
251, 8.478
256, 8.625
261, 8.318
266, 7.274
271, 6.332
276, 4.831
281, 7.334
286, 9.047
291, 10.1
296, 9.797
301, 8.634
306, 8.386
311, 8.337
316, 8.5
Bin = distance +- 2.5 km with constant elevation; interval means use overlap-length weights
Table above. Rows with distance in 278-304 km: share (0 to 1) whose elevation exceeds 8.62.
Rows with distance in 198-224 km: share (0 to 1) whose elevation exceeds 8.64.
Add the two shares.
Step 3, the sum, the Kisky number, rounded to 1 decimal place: 1.8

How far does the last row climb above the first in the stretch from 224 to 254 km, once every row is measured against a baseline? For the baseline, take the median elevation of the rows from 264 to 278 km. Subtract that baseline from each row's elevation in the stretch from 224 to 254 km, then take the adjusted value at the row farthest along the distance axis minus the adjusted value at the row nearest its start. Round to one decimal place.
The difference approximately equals -0.1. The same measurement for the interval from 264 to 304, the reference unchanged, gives 1.4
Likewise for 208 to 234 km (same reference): 0.0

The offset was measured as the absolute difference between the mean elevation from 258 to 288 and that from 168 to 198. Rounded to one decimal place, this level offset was 1.6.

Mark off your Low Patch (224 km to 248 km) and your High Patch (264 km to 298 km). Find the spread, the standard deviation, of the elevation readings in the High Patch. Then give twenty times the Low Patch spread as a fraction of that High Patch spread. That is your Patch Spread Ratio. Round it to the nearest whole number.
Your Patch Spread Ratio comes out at 2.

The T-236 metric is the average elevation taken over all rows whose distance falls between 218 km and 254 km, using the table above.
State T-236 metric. 8.56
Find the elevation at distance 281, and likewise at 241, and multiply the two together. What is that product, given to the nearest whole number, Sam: 63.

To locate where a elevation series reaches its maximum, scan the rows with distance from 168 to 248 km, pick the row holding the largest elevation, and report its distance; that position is 206 km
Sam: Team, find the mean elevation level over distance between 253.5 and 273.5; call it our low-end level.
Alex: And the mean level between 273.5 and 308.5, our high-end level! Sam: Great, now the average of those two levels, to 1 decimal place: 8.0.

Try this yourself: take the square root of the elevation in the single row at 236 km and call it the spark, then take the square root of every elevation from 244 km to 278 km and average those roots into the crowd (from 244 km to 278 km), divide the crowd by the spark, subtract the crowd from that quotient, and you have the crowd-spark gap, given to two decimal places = -1.78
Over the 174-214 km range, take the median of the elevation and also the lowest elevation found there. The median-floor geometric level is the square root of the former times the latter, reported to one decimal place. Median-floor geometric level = 8.7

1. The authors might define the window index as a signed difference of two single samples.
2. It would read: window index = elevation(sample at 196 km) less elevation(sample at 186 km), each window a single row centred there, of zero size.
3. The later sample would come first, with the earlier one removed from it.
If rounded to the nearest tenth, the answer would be -0.5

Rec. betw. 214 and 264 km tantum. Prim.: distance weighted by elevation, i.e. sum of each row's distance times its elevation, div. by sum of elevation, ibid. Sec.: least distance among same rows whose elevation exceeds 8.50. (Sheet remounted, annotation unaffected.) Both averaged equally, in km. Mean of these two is 227.1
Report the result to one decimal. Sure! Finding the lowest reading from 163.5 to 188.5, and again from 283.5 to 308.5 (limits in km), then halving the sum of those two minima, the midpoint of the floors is 8.3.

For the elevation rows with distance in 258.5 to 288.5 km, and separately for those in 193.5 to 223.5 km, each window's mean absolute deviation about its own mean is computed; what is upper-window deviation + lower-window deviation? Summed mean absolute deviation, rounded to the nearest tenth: 1.2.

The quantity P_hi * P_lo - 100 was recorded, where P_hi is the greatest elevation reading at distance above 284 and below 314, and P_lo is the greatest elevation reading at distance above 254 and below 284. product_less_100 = -12.9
